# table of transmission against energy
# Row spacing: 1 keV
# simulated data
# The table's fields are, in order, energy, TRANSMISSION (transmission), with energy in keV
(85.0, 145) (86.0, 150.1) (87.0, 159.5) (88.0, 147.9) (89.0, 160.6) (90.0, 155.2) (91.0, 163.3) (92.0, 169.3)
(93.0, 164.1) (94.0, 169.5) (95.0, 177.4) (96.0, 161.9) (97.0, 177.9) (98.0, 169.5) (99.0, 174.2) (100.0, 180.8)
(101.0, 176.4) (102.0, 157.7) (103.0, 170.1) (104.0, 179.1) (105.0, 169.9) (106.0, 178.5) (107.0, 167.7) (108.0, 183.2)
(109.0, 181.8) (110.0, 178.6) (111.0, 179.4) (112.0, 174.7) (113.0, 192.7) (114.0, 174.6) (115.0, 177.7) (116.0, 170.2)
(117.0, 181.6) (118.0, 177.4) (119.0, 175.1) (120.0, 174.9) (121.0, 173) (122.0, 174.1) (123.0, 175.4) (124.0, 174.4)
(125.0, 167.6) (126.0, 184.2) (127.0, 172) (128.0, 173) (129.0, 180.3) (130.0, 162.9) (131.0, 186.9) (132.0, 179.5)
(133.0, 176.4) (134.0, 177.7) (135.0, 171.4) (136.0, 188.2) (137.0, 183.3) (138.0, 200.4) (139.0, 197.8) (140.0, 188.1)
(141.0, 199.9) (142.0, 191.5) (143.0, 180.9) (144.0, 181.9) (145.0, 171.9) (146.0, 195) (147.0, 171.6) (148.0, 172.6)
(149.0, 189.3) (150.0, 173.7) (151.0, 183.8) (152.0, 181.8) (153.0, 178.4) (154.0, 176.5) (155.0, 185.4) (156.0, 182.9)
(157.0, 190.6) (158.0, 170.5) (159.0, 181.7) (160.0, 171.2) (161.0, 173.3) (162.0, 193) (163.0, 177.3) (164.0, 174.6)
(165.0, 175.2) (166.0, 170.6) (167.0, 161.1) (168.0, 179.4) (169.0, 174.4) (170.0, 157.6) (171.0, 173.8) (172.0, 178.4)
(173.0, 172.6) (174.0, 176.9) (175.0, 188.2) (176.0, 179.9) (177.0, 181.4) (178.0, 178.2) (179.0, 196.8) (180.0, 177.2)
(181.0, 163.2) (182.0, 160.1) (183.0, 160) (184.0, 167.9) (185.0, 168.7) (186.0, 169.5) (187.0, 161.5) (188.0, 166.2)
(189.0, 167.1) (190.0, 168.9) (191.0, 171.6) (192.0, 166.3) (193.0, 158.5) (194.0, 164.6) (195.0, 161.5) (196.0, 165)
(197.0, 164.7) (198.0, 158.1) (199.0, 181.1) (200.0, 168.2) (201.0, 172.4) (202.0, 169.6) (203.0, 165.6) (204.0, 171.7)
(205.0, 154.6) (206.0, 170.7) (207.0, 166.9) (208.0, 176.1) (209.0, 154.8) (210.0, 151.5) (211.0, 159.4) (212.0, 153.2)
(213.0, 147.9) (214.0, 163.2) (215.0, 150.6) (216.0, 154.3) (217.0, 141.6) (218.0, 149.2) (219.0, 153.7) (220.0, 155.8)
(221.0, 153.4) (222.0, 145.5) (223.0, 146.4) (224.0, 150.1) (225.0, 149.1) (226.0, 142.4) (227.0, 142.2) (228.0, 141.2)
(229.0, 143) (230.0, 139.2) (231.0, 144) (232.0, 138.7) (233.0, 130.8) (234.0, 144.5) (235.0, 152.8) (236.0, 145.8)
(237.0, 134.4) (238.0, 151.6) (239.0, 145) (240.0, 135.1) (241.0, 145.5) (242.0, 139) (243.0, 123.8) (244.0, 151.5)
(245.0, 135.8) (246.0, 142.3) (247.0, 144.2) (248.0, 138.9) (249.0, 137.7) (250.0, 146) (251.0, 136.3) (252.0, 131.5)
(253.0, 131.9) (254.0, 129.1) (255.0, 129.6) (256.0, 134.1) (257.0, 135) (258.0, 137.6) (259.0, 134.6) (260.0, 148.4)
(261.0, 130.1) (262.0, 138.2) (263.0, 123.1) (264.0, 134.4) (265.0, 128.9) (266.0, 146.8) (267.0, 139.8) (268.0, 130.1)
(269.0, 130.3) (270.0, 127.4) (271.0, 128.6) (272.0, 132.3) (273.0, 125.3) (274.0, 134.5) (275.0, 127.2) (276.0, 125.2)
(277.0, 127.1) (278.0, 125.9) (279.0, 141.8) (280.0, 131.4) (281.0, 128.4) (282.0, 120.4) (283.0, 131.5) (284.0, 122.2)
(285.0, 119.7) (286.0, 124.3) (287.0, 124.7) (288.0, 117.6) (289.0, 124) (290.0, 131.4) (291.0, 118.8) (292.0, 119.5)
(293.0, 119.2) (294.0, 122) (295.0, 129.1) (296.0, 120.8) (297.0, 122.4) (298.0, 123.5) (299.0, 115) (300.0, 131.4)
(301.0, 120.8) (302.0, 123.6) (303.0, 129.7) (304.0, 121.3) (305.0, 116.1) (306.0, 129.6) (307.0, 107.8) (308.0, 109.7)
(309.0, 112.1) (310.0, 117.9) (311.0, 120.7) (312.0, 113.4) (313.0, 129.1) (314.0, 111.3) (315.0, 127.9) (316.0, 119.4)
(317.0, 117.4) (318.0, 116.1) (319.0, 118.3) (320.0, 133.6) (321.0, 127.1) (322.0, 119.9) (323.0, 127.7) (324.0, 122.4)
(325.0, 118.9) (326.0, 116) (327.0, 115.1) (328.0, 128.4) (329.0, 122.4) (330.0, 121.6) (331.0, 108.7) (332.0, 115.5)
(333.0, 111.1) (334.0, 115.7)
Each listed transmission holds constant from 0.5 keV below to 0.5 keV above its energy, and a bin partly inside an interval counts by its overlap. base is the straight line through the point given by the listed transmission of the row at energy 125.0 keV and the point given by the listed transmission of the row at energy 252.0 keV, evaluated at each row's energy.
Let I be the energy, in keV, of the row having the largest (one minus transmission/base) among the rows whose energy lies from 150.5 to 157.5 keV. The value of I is 154.0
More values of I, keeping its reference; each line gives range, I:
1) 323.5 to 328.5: 327.0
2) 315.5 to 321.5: 318.0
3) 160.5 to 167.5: 167.0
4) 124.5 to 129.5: 125.0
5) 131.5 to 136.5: 135.0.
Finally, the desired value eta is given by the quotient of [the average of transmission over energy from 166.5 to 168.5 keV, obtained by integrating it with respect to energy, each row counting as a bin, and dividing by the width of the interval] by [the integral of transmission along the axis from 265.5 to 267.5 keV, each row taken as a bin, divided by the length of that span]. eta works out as 1.19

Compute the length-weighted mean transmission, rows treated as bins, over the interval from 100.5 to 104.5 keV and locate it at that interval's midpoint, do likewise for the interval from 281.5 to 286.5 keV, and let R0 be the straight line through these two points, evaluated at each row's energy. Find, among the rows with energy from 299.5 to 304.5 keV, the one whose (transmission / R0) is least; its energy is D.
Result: 301.0 keV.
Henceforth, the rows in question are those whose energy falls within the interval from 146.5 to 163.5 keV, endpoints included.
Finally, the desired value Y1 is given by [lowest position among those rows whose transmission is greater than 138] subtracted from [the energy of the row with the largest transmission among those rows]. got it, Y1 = 15 keV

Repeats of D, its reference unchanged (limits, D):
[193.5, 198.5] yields 198.0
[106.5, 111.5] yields 107.0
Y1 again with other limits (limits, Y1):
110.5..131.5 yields 2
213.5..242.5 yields 0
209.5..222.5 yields 4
